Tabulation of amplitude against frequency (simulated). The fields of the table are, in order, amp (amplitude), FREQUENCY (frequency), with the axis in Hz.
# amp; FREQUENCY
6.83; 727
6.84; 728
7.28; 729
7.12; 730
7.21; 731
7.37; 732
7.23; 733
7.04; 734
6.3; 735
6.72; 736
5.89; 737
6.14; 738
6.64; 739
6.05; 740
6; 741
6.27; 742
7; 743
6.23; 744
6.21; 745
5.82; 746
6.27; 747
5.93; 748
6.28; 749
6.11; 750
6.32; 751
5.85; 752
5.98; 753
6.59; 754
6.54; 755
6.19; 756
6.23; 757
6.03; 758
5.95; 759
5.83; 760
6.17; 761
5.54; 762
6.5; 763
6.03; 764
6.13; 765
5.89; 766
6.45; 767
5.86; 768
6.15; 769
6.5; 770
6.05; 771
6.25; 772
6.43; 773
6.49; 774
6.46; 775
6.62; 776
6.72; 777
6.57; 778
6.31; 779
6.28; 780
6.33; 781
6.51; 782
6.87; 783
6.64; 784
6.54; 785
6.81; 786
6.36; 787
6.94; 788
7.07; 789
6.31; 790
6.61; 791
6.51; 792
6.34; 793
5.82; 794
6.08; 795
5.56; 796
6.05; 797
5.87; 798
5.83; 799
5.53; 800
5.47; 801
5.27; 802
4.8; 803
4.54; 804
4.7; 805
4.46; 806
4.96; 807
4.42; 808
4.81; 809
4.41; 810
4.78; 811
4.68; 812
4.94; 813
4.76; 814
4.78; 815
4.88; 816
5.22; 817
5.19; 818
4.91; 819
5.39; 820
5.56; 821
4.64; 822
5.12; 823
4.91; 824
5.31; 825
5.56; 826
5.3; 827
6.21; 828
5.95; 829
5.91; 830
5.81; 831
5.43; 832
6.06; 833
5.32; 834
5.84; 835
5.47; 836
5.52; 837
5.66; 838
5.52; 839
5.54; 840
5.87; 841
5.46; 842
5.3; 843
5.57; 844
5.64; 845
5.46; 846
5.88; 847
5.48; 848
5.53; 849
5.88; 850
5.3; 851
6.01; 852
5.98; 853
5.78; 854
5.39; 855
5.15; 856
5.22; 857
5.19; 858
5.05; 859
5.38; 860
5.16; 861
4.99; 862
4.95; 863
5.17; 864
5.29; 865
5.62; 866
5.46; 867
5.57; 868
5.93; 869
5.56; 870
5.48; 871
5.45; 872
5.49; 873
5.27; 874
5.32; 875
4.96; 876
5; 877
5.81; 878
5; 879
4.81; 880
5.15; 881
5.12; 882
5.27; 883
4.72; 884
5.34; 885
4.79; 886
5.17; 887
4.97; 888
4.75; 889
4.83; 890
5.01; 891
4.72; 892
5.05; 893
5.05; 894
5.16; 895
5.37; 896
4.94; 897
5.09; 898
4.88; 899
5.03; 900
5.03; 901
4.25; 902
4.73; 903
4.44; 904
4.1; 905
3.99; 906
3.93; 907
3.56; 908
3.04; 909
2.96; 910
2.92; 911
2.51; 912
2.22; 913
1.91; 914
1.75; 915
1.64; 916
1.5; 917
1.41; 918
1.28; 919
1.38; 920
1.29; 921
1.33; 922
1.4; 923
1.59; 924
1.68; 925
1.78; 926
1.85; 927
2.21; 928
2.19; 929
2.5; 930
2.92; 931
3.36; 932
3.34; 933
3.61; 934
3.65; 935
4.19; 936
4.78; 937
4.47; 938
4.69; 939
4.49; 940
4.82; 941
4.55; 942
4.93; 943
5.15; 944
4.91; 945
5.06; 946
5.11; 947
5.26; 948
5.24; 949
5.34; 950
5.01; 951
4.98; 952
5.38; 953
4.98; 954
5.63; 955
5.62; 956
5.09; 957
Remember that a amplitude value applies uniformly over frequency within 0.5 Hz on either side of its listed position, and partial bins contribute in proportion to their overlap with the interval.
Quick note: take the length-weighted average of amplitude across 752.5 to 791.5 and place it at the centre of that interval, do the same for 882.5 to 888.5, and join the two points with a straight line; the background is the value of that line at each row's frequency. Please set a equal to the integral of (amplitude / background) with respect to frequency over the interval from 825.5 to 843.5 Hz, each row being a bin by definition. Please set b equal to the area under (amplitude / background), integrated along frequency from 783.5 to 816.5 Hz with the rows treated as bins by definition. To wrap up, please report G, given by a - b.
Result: -12.3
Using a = 18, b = 30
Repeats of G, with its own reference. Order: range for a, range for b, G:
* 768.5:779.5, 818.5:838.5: -8.1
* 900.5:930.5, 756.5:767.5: 5.8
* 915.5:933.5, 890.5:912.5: -12.1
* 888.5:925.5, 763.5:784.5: 4.8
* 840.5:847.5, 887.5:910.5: -14.3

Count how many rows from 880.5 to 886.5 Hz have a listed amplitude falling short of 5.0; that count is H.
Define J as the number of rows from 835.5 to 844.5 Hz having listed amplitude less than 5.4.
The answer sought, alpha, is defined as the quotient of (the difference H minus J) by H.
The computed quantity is 0.5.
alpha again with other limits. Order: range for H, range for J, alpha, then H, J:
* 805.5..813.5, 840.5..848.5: 0.9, 8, 1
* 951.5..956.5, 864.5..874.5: 0.0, 2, 2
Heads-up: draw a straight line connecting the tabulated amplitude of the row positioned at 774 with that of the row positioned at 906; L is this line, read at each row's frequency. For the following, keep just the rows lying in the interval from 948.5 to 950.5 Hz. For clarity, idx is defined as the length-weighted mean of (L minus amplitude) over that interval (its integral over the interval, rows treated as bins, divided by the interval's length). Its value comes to -2.1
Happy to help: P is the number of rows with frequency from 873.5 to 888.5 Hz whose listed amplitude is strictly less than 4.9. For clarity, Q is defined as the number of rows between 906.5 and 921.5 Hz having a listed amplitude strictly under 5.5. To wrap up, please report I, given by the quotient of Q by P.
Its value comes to 5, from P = 3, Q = 15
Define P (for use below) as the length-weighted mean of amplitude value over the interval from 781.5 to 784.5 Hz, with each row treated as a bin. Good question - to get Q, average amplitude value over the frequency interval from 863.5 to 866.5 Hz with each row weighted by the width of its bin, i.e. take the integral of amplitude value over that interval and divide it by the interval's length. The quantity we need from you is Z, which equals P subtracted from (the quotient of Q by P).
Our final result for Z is -5.9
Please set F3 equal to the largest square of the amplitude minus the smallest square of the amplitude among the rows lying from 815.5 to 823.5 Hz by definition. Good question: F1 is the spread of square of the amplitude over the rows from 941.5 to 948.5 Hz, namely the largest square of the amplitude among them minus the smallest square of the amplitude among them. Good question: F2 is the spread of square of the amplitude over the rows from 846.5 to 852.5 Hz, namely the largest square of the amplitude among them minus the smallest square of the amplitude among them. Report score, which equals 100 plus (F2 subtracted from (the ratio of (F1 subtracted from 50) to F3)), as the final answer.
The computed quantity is 97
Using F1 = 7.0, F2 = 8.0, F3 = 9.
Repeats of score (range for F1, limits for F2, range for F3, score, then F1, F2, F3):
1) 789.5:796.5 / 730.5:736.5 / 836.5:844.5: 91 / 12.8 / 14.6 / 6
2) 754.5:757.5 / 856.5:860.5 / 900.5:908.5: 100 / 4.5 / 3.4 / 13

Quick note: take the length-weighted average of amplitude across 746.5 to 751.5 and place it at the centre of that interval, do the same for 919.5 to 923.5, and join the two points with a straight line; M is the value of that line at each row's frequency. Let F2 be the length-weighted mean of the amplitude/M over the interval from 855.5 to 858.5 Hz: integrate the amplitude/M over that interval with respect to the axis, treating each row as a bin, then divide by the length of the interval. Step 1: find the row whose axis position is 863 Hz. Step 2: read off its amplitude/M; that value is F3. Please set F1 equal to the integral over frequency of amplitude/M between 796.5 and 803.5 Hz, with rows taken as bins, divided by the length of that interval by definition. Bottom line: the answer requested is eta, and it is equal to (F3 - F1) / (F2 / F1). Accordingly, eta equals 0.3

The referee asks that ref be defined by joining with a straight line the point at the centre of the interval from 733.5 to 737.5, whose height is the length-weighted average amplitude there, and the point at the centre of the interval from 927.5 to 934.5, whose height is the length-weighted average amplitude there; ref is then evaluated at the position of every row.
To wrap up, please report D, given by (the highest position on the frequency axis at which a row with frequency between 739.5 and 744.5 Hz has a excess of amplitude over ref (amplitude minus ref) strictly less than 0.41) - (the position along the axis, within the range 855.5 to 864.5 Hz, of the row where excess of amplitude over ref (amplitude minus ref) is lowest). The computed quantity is -119 Hz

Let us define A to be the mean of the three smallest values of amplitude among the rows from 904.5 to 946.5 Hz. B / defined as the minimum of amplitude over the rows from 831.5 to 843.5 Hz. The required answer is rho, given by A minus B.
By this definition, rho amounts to -4.0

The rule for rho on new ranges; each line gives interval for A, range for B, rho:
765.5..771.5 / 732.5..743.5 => 0.0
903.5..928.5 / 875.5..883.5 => -3.5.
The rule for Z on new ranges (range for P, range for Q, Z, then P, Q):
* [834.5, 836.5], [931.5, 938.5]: -5.0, 5.7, 3.9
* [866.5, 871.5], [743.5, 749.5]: -4.5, 5.6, 6.1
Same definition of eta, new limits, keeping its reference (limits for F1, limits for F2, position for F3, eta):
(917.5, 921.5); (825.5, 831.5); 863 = 0.5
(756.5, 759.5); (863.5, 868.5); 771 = 0.0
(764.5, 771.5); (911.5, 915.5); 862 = 0.5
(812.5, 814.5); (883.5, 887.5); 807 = 0.0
